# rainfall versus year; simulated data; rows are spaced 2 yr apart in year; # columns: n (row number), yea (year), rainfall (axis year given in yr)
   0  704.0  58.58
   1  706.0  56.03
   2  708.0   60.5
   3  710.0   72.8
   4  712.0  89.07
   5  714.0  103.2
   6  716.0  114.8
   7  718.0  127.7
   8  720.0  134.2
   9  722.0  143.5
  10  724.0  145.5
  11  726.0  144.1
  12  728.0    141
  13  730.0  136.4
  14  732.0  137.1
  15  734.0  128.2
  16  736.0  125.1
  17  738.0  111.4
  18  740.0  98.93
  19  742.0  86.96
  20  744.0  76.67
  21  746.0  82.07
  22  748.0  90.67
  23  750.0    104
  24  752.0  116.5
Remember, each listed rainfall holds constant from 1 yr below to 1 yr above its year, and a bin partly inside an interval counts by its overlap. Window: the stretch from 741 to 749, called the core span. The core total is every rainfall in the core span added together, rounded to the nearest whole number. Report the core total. 336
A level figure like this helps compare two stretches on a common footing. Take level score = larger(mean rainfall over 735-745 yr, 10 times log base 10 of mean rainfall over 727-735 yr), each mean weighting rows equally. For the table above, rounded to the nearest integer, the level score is 100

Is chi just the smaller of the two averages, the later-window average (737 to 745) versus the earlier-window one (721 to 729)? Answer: 93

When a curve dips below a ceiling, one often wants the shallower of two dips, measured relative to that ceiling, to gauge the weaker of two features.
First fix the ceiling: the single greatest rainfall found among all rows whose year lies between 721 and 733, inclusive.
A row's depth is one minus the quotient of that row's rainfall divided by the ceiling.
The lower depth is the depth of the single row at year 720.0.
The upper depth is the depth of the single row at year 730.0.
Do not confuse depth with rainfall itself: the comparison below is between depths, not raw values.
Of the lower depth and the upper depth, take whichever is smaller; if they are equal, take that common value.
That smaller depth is 0.063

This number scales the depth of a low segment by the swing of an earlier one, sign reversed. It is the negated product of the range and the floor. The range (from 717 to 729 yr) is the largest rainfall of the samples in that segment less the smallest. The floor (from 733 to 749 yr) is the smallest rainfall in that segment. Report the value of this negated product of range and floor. -1365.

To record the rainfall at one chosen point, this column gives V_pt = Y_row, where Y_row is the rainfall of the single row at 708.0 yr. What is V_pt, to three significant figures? 60.5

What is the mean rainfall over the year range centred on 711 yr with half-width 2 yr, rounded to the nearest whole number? 81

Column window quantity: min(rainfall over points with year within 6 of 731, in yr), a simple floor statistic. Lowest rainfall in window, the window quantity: 125.1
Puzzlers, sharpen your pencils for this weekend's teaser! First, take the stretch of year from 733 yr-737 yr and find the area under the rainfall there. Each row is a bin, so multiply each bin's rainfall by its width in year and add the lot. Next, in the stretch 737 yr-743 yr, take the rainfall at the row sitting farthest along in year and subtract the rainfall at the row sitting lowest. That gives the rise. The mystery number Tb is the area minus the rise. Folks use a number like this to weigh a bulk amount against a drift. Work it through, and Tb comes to 531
